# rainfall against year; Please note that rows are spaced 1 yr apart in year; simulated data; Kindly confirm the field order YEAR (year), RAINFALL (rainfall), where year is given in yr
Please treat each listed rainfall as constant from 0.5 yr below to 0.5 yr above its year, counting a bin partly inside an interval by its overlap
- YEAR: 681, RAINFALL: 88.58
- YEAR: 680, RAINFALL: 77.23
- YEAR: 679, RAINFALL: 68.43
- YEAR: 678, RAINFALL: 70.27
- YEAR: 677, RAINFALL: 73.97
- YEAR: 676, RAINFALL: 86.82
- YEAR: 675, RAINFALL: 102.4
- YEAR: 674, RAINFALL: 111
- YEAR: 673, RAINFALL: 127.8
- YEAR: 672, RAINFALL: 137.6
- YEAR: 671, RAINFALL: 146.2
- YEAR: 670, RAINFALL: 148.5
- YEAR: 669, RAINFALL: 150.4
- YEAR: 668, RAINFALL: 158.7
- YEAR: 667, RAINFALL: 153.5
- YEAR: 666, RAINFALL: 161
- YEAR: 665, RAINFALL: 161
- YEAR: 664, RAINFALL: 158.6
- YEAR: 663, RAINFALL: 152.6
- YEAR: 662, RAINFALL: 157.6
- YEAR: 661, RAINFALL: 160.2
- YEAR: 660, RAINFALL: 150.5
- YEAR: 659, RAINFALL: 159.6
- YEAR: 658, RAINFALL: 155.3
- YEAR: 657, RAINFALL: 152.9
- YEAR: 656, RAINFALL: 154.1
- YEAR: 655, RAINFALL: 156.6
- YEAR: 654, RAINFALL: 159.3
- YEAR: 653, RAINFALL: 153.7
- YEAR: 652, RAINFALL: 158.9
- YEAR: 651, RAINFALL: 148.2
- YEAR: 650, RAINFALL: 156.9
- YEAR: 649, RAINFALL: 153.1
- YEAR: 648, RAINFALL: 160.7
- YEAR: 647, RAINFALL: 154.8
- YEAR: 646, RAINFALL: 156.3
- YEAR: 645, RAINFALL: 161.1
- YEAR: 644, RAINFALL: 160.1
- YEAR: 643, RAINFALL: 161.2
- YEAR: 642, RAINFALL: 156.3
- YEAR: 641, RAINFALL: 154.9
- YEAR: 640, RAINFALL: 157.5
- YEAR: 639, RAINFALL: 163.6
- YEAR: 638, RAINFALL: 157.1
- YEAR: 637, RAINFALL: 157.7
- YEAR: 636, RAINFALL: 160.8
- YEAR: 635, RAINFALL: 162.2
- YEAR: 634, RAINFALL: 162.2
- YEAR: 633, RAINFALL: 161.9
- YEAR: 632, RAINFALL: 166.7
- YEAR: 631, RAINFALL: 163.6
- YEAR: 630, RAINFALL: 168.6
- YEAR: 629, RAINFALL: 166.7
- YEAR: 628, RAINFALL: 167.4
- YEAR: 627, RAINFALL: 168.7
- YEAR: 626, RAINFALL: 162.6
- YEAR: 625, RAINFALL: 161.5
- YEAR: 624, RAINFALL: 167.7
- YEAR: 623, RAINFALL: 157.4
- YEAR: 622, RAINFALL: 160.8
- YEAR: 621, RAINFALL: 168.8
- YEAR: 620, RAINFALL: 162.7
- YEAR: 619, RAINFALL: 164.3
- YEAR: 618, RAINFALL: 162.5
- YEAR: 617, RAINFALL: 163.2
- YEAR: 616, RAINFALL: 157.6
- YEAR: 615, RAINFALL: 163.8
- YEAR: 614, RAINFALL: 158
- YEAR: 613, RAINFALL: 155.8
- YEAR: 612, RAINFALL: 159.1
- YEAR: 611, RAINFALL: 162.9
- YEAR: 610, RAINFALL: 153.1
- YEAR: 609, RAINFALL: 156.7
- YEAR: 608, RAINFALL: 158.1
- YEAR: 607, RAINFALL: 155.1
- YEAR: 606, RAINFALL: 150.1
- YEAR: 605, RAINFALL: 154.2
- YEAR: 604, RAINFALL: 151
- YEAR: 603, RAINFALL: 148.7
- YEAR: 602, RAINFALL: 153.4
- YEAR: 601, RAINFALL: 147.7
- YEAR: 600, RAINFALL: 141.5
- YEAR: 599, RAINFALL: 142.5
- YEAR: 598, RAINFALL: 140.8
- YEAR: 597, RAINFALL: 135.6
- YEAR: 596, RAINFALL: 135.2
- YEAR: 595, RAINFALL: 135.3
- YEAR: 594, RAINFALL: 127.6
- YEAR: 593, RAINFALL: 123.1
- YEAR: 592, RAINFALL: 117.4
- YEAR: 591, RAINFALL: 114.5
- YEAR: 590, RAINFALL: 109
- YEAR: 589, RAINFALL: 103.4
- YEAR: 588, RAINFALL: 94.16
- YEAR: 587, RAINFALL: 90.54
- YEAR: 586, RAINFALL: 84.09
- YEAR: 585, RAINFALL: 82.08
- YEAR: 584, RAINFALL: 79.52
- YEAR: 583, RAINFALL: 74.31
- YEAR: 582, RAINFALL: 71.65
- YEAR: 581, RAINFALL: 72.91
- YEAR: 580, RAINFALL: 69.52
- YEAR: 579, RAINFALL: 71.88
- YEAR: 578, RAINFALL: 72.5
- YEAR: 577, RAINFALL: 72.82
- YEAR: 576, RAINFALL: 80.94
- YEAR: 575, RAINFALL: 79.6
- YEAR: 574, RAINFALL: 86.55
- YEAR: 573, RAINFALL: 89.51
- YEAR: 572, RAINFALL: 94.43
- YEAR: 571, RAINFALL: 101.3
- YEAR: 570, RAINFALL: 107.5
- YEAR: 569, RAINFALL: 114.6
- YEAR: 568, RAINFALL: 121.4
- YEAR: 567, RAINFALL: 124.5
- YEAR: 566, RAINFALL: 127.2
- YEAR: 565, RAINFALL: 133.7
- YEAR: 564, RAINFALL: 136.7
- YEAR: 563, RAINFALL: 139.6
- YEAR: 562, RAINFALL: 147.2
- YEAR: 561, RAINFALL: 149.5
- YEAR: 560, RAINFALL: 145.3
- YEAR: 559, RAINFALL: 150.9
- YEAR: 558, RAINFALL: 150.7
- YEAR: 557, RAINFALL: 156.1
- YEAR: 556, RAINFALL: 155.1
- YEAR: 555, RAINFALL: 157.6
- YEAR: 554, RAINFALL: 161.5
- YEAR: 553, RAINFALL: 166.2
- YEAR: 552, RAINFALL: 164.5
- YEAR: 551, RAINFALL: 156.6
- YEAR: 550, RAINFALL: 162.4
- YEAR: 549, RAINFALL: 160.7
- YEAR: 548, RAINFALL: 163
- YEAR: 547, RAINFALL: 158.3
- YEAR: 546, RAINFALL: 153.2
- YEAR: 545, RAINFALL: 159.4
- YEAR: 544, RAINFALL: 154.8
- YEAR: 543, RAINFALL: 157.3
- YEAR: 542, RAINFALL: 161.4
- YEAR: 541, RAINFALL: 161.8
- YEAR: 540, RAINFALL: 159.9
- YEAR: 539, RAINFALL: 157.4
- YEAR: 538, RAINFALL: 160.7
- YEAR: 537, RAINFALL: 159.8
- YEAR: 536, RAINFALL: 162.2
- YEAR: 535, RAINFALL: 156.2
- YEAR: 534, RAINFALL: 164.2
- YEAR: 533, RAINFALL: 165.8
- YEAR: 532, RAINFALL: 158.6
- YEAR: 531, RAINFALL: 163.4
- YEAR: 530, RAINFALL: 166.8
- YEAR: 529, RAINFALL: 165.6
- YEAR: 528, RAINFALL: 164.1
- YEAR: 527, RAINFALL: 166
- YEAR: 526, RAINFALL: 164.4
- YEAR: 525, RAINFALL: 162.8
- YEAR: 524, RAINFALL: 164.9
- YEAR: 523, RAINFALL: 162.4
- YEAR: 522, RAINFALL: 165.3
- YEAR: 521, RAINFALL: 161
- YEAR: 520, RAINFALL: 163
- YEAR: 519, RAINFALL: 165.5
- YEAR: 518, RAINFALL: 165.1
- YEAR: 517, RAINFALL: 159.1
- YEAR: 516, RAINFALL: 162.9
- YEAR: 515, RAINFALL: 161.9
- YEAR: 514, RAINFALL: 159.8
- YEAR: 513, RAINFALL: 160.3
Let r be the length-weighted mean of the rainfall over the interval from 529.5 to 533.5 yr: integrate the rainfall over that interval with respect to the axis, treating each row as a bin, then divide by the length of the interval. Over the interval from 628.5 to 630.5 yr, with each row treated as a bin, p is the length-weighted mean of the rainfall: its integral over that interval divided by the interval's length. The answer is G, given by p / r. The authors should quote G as 1.02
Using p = 168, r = 164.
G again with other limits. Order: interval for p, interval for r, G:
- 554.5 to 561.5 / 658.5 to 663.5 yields 0.97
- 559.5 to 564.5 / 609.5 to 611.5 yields 0.91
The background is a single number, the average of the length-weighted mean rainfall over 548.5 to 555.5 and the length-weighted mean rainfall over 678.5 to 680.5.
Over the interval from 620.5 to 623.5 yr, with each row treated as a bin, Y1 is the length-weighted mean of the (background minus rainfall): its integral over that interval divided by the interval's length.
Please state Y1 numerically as -45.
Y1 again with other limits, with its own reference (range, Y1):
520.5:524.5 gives -46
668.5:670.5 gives -32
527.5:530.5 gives -48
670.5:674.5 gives -14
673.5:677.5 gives 24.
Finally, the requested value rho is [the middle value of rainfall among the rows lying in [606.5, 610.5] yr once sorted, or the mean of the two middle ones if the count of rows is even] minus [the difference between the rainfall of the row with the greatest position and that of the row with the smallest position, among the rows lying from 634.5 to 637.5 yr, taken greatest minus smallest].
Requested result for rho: 160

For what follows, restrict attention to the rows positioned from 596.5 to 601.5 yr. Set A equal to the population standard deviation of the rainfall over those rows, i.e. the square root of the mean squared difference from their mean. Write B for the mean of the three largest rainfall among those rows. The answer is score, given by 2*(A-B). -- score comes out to -280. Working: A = 3.9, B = 143.9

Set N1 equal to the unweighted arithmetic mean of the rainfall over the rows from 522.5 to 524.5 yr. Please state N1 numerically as 164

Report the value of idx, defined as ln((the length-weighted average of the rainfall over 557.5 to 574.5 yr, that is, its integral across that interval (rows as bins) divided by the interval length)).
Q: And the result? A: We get 4.83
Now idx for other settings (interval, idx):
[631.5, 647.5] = 5.07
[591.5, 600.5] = 4.89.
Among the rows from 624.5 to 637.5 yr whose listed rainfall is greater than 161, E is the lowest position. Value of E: 625 yr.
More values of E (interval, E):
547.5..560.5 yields 548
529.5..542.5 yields 530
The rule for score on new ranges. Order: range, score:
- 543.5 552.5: -319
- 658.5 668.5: -314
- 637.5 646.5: -318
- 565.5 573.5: -222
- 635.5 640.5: -316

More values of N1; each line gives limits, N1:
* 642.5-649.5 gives 158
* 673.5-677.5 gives 94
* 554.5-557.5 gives 156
